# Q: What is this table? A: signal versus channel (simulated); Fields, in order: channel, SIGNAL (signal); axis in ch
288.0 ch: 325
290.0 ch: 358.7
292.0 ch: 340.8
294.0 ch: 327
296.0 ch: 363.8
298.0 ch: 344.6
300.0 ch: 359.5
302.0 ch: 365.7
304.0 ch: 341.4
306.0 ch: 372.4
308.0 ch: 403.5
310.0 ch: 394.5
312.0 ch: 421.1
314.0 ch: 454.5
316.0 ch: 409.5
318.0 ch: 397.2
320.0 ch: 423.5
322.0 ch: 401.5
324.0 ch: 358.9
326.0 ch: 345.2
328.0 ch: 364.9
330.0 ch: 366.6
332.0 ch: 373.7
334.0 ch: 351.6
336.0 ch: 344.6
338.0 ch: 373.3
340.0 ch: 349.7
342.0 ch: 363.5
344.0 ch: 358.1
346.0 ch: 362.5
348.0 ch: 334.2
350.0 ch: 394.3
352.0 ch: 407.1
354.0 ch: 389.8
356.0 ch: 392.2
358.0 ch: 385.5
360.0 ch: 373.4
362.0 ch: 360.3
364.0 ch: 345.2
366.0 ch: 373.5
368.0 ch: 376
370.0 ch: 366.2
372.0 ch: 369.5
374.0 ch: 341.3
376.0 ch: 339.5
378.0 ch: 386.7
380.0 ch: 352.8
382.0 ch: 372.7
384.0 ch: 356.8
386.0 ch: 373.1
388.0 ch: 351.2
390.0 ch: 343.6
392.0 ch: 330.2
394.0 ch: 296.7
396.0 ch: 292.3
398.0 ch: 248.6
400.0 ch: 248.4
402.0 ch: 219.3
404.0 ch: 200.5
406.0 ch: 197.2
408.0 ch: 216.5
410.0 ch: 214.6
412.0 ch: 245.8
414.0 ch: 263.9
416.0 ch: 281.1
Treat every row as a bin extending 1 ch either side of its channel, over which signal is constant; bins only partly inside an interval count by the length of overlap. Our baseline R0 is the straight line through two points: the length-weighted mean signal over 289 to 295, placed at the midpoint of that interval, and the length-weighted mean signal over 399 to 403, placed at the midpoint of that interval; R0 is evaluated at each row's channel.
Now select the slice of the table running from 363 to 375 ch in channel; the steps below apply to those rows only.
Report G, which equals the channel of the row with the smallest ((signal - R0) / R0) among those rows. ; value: 364.0 ch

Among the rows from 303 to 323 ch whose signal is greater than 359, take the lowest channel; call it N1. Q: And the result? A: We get 306.0 ch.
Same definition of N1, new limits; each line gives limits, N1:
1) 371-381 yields 372.0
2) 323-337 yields 328.0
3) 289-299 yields 296.0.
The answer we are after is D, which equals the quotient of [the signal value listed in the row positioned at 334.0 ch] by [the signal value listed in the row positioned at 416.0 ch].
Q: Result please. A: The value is 1.3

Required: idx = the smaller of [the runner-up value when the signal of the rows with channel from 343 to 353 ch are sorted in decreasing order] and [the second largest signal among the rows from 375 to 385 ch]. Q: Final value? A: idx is 373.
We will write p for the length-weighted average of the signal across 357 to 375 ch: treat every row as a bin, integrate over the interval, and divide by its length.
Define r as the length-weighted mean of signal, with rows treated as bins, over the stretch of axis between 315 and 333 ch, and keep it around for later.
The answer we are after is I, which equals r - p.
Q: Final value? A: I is 17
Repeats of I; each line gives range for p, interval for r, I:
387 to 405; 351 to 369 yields 97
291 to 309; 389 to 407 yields -94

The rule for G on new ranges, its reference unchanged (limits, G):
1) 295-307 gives 298.0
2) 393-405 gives 404.0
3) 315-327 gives 326.0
